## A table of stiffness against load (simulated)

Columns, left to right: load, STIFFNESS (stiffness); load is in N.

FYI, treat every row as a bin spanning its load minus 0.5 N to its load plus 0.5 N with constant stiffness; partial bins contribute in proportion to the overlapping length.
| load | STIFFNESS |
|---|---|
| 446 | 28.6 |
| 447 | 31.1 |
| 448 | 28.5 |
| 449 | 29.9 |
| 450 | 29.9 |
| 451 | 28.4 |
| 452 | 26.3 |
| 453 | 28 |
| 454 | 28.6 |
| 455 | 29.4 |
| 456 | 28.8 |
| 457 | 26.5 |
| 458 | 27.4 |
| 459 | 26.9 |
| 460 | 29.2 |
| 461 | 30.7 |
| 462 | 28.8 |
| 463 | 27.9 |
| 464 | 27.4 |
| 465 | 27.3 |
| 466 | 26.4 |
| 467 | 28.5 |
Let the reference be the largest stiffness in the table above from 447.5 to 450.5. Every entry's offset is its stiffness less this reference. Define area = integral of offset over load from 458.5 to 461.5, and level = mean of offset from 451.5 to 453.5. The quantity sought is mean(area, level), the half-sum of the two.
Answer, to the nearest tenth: -2.8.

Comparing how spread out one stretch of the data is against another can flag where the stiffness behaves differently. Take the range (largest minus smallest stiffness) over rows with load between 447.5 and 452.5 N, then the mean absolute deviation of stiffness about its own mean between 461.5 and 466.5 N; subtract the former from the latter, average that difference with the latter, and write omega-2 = -1.2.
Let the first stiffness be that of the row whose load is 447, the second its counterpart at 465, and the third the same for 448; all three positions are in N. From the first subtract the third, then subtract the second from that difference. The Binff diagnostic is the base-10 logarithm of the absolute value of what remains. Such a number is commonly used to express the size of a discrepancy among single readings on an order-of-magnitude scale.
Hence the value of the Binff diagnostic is 1.393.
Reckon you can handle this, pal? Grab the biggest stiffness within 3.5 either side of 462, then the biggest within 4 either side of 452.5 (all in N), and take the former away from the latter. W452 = -0.80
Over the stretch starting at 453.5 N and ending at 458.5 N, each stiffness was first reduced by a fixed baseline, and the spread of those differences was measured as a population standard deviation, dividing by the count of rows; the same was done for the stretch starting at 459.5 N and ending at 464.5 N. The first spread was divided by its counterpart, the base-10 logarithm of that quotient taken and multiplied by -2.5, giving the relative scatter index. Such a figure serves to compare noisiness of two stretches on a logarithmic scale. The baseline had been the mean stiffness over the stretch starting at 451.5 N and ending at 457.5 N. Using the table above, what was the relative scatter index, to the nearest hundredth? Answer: 0.10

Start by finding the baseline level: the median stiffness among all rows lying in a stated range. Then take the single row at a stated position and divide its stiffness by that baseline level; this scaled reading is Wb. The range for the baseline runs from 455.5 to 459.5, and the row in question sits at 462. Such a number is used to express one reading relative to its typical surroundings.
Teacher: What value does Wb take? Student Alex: 1.061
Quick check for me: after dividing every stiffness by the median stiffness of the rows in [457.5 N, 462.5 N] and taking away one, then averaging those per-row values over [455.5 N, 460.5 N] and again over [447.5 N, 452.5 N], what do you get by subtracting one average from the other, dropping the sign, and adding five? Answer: 5.029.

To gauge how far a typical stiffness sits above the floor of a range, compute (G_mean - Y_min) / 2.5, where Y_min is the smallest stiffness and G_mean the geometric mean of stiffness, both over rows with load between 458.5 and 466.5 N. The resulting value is 0.66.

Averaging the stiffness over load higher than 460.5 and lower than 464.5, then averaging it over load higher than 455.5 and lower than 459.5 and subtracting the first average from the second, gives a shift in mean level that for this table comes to -1.3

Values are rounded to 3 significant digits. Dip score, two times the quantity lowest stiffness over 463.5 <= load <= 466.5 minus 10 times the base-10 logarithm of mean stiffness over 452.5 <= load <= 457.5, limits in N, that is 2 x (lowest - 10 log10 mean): 23.8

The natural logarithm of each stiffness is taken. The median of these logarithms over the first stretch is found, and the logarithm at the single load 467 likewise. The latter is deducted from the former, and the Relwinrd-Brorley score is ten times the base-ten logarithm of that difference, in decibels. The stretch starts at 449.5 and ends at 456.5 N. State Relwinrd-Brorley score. -25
